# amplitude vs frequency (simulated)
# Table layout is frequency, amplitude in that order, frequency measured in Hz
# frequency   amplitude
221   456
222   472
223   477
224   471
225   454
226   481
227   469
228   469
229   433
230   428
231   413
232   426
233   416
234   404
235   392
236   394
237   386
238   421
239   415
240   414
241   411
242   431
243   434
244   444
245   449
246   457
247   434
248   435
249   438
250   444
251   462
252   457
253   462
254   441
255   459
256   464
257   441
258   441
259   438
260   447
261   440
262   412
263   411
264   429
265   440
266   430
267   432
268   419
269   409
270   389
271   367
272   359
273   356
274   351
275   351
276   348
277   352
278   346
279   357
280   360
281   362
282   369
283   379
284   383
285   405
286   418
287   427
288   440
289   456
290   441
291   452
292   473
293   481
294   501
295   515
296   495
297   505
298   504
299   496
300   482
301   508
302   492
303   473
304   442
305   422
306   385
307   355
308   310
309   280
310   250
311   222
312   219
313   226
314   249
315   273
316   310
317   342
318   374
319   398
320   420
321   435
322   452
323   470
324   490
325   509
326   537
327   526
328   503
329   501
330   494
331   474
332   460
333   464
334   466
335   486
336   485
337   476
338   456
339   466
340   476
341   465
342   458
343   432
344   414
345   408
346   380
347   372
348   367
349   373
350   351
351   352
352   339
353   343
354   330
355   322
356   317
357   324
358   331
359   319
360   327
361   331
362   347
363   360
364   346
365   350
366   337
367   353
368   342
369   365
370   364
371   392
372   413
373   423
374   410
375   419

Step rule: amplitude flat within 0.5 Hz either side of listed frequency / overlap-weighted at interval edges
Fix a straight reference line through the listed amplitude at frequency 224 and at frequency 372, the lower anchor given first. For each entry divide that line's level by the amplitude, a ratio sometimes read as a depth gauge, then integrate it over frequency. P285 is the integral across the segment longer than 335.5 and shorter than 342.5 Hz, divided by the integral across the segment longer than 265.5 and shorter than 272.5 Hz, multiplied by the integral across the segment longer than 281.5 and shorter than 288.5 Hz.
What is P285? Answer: 6.2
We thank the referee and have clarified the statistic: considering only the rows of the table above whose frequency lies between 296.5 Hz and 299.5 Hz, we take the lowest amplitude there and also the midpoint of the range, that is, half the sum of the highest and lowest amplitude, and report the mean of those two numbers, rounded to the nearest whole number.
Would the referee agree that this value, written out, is 498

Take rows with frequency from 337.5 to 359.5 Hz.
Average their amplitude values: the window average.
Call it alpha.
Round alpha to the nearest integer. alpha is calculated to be 382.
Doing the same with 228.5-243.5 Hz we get 415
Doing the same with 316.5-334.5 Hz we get 462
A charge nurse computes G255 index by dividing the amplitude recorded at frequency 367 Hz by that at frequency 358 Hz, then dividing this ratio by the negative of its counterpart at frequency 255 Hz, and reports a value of -0.0023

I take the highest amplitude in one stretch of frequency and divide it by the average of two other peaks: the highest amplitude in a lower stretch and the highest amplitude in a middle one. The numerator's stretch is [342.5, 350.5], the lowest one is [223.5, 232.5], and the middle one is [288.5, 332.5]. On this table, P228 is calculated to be 0.85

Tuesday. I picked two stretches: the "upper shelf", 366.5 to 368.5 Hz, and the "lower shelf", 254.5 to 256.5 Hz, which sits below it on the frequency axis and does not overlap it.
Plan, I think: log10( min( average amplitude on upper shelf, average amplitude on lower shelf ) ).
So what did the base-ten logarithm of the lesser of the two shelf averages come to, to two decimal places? 2.54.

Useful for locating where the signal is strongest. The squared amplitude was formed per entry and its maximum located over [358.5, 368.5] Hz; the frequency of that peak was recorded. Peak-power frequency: 363 Hz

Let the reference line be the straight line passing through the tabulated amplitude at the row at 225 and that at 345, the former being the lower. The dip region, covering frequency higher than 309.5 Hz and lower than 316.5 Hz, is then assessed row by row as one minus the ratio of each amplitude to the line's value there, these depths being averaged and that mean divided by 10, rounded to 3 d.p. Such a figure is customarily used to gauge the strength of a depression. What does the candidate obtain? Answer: 0.041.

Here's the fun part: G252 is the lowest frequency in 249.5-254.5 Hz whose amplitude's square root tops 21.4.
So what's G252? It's 251 Hz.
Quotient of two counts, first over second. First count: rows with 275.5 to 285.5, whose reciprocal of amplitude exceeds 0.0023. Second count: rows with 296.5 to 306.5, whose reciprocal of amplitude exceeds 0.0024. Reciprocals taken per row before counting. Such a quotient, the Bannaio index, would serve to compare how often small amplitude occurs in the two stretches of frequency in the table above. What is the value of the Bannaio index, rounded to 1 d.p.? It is 10.0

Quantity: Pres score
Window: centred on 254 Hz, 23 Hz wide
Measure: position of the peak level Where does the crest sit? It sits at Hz 256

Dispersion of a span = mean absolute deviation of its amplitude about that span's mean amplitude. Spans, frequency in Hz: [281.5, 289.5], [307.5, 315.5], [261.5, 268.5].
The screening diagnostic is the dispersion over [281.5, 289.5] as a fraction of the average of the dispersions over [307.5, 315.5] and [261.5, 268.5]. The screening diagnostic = 1.5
